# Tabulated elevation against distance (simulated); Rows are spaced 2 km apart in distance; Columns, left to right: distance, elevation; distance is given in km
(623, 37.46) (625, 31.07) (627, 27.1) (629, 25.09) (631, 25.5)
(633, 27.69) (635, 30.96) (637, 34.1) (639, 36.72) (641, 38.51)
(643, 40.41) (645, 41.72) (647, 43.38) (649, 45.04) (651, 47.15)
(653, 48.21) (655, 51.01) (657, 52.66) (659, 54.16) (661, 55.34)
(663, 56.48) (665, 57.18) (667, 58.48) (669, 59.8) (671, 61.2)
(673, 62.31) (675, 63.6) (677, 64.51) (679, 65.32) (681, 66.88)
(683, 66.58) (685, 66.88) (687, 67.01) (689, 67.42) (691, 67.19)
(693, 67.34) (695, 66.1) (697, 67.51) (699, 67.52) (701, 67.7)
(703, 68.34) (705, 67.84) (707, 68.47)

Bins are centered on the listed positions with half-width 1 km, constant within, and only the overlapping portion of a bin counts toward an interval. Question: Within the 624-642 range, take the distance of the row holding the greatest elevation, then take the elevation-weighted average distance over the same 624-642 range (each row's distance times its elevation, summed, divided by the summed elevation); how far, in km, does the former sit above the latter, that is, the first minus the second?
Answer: 7.4 km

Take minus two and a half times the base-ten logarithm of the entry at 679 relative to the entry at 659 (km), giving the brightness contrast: -0.20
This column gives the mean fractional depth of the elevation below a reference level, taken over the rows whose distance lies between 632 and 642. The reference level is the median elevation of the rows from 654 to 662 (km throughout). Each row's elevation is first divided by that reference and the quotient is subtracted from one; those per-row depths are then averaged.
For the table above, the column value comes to 0.37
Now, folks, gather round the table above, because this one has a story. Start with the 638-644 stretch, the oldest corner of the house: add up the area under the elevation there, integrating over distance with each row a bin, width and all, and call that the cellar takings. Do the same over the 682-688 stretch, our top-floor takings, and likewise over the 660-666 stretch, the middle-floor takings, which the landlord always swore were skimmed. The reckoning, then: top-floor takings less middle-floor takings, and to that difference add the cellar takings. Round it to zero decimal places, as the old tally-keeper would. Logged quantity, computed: 294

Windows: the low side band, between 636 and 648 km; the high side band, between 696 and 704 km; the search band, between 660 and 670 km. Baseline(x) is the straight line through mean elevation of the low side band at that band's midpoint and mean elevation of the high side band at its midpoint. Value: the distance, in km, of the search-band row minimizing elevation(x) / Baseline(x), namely 665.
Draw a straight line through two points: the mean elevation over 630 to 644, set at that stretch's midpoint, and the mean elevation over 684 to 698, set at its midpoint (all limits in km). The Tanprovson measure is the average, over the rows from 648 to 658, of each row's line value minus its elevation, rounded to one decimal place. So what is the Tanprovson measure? -5.4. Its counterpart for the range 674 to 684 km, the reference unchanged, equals -5.8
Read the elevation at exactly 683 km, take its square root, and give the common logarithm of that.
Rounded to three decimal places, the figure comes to 0.912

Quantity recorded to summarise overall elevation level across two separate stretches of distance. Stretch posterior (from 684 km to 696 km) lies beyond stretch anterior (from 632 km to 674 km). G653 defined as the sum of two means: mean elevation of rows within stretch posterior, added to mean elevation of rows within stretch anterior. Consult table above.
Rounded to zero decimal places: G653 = 115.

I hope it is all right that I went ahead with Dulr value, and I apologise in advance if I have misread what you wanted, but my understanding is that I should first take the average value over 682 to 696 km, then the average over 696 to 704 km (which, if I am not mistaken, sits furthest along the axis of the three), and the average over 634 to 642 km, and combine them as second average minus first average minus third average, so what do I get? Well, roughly -34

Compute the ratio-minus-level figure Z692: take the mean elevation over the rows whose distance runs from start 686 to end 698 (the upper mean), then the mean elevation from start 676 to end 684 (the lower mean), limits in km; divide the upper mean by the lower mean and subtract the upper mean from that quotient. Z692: -66.1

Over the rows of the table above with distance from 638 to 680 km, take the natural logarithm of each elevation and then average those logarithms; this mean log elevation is 3.95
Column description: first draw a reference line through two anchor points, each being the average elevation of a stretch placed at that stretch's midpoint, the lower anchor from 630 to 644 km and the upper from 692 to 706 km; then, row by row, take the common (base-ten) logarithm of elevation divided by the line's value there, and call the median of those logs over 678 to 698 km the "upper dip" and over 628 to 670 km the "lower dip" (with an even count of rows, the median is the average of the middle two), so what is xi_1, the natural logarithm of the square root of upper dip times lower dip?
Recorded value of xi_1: -3.10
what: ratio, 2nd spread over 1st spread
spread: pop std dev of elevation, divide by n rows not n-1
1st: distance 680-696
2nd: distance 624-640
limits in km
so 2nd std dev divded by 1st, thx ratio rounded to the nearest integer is 10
